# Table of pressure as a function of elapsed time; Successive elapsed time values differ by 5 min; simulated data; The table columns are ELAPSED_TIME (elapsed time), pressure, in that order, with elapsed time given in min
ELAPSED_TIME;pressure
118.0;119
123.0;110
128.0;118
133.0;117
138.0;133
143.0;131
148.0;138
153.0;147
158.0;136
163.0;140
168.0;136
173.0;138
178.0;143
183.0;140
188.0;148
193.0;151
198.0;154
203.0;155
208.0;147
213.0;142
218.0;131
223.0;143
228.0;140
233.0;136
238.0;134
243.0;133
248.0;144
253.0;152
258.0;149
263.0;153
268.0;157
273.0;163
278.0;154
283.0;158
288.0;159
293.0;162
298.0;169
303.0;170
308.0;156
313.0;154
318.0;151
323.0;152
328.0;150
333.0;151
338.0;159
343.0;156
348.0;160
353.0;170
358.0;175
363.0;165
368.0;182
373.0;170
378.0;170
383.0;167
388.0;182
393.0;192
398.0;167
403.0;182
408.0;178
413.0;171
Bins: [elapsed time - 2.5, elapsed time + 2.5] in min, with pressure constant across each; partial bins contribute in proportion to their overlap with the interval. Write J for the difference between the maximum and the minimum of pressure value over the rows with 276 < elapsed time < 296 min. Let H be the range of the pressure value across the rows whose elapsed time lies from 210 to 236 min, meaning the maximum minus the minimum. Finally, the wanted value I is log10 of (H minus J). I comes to 0.6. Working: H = 12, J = 8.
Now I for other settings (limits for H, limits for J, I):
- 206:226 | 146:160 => 0.7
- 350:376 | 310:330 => 1.1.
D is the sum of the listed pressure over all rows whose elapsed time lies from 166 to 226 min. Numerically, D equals 1728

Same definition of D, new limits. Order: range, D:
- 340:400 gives 2056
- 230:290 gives 1792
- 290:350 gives 1890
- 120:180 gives 1587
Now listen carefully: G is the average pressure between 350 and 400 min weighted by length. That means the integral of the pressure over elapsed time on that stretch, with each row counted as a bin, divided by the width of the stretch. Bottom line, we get 174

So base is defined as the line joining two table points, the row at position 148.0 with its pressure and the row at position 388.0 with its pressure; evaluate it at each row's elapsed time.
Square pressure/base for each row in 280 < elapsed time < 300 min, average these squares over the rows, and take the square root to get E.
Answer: 0.99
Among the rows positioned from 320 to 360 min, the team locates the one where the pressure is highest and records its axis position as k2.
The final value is 358.0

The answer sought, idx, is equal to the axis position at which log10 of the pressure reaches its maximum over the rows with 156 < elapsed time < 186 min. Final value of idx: 178.0 min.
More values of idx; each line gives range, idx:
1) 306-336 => 308.0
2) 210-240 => 223.0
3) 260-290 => 273.0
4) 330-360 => 358.0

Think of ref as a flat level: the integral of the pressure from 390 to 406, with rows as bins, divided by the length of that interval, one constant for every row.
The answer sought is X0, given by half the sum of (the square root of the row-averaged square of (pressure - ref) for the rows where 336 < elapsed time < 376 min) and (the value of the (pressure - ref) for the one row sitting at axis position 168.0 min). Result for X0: -14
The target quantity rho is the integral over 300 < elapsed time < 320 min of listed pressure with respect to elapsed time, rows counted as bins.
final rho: 3164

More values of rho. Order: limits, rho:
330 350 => 3125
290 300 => 1650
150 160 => 1416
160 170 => 1380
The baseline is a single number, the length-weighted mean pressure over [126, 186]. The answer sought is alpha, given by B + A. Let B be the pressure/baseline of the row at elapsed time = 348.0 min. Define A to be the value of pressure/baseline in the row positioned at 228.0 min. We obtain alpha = 2.22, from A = 1.04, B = 1.19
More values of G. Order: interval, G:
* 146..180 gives 140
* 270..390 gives 163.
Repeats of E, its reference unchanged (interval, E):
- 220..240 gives 0.90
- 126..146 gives 0.92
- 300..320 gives 0.94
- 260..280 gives 0.98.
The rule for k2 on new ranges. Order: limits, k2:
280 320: 303.0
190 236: 203.0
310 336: 313.0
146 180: 153.0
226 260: 253.0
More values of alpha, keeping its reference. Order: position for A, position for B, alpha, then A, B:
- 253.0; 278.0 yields 2.27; 1.13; 1.14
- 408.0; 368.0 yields 2.67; 1.32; 1.35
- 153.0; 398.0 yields 2.33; 1.09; 1.24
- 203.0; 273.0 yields 2.36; 1.15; 1.21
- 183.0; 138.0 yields 2.02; 1.04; 0.99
